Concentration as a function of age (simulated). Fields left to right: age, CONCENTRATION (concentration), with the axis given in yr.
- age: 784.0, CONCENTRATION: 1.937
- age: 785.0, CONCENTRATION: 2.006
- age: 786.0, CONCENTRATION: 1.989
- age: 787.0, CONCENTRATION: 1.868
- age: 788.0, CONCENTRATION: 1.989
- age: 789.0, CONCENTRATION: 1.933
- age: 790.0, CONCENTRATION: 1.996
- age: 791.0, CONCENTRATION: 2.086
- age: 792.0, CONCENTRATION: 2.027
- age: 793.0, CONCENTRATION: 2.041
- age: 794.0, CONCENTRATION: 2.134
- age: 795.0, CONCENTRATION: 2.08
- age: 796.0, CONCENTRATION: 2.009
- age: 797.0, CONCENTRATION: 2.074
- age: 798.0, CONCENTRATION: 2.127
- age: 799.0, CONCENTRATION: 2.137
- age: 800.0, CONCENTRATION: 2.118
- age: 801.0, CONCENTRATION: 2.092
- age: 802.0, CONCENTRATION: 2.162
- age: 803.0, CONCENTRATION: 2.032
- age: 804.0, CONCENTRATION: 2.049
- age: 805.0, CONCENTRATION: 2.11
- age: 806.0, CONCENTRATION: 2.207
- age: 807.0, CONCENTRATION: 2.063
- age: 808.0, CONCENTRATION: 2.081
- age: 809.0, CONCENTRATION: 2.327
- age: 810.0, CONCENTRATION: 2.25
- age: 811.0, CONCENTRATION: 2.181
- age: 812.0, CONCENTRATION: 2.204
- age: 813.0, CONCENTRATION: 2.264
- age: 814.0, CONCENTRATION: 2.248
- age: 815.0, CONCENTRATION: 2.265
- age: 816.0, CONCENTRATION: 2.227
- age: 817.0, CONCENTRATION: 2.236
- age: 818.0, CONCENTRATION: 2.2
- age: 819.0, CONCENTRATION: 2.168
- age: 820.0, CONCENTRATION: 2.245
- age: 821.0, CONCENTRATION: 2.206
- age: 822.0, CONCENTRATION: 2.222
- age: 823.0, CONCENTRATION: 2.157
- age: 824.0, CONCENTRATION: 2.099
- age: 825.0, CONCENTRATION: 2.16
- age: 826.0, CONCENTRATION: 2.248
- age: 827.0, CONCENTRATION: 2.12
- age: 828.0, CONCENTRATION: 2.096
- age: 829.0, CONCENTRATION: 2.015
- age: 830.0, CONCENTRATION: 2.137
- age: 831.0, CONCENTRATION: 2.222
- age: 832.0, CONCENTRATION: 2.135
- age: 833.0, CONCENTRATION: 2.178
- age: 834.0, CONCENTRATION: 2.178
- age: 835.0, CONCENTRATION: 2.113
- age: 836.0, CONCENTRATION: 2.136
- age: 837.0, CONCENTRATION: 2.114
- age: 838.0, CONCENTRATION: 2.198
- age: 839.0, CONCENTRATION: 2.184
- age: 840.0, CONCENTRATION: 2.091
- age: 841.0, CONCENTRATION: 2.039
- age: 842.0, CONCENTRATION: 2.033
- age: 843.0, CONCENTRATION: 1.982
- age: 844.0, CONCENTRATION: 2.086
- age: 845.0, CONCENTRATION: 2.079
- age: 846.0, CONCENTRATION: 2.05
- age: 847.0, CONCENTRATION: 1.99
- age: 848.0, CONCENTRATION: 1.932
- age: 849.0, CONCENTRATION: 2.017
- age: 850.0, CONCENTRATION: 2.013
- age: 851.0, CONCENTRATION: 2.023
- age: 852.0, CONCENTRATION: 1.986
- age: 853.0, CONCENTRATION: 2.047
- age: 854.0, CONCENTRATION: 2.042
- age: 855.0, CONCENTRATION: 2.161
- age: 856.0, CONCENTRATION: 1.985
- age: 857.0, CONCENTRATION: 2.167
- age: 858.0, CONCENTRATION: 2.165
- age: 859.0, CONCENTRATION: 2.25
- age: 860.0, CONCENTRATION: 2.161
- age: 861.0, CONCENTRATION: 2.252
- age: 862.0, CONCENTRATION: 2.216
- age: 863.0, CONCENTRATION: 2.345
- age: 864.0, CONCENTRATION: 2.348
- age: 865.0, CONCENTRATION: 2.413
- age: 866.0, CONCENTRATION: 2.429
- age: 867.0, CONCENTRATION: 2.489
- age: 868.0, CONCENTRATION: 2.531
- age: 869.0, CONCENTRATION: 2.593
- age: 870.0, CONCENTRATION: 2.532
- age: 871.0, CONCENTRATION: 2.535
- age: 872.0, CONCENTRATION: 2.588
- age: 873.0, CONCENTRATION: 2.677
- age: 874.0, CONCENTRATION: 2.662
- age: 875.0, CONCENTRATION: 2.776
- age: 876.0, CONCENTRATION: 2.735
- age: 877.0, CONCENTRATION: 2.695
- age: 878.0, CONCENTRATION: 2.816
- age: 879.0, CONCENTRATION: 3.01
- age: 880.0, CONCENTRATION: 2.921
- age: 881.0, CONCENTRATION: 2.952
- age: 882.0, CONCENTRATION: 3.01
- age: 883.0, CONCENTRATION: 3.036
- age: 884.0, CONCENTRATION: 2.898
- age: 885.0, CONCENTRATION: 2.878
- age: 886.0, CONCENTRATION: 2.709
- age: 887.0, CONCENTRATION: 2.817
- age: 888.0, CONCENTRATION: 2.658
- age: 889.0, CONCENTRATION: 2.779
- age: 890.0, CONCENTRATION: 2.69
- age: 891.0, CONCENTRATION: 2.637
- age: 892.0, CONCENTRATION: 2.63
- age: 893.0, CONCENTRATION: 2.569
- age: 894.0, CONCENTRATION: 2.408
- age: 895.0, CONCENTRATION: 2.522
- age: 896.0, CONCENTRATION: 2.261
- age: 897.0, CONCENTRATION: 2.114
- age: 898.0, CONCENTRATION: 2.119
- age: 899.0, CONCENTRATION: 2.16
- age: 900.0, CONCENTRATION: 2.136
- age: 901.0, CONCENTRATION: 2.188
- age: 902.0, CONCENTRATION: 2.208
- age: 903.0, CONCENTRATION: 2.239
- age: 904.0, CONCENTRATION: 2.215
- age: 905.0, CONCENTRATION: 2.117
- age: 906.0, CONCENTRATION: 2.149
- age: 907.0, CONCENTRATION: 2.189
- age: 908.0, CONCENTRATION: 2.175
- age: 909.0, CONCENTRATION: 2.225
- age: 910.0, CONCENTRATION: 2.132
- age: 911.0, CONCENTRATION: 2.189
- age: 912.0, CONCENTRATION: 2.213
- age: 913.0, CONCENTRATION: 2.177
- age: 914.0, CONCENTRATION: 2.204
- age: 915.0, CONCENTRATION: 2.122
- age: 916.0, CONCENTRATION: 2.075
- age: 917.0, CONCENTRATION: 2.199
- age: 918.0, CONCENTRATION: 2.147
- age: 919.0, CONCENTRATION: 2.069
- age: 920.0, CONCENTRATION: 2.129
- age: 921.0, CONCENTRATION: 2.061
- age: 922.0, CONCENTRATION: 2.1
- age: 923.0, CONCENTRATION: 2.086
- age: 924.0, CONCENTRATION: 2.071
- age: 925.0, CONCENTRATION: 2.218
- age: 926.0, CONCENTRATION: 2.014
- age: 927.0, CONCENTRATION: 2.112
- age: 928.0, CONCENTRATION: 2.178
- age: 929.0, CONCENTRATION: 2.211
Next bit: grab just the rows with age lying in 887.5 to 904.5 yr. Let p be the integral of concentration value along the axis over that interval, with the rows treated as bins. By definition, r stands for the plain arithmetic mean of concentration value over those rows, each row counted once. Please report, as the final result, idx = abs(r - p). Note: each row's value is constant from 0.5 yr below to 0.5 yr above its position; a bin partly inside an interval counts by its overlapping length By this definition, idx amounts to 38.1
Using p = 40.5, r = 2.38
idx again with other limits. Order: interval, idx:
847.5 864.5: 34.0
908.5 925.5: 34.3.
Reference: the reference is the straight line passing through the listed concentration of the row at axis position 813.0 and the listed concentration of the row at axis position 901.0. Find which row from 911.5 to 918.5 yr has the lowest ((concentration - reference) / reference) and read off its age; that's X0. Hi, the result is 916.0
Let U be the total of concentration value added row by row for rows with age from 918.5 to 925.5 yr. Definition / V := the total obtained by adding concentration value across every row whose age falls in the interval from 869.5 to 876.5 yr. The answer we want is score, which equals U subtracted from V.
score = 4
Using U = 14.7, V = 18.5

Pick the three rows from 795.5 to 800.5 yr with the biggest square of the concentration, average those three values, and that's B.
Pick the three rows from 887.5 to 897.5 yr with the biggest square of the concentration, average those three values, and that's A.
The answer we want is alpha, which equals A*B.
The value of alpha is 33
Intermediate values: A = 7.34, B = 4.5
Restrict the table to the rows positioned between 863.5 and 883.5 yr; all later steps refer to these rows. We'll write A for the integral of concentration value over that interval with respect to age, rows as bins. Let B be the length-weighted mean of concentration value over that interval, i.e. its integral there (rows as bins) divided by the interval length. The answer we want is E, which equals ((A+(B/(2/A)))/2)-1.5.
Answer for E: 61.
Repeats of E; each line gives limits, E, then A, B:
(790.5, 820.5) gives 65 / 64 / 2.15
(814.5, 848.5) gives 73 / 73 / 2.13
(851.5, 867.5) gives 36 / 35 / 2.22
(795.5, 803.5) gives 16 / 17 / 2.09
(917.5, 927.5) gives 20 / 21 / 2.10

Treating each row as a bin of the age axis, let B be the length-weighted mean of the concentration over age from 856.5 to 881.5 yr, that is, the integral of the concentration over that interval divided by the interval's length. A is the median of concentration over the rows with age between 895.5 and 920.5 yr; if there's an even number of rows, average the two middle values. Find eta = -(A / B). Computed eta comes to -0.86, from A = 2.175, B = 2.53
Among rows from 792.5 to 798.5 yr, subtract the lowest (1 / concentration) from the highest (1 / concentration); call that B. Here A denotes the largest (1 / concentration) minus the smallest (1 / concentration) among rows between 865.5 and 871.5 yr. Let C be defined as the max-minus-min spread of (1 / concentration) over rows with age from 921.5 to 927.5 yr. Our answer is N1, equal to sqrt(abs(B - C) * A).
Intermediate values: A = 0.03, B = 0.029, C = 0.046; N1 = 0.0207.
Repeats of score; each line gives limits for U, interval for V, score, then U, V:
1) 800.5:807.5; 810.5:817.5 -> 1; 14.7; 15.6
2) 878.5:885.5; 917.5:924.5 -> -6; 20.7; 14.7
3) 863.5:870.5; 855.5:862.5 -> -2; 17.3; 15.2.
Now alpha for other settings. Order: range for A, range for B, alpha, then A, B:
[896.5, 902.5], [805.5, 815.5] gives 25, 4.78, 5.2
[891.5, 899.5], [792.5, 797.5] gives 29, 6.63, 4.4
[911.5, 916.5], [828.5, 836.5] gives 23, 4.83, 4.8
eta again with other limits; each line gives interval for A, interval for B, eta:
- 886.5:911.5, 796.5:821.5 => -1.02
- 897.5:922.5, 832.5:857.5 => -1.04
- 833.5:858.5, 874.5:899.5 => -0.77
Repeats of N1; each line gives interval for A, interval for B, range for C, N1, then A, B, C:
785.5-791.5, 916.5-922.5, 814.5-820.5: 0.0245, 0.06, 0.030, 0.020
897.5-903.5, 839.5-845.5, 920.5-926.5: 0.0221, 0.03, 0.026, 0.046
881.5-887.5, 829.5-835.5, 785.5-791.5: 0.0361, 0.04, 0.023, 0.056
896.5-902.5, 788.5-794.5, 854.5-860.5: 0.0146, 0.02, 0.049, 0.059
